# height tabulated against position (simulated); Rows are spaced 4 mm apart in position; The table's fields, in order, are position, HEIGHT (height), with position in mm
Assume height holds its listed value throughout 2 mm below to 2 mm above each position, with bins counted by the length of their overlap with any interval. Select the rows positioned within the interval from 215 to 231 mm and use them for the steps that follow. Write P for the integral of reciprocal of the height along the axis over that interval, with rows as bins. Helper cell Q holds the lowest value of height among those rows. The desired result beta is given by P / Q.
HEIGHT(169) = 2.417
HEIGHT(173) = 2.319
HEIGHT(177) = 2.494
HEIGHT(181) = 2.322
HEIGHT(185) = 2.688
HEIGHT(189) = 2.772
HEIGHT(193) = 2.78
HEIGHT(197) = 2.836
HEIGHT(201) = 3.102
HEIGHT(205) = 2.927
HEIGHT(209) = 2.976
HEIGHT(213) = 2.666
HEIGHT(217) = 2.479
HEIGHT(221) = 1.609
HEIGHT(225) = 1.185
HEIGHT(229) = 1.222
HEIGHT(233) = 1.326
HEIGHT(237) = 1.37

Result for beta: 9.1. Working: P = 10.7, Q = 1.185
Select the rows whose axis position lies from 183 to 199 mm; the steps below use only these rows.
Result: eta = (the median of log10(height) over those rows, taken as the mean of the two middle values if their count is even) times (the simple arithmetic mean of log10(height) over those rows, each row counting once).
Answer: 0.20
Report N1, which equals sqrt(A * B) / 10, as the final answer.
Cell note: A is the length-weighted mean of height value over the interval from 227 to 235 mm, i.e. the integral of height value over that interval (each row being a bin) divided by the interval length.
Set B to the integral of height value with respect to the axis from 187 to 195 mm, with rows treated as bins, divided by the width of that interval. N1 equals 0.188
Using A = 1.3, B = 2.8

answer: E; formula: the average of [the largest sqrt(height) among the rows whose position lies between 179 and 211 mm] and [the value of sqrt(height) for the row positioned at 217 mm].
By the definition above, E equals 1.67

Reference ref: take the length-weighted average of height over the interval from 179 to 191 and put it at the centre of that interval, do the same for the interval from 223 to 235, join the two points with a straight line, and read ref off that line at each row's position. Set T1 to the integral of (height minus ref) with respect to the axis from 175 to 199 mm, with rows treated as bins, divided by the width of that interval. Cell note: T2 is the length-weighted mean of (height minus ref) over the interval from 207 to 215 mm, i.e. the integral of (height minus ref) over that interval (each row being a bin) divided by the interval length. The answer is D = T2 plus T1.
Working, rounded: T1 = 0.12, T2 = 1.0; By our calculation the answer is 1.1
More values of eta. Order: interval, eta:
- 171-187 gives 0.15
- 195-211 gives 0.22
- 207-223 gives 0.15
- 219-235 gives 0.01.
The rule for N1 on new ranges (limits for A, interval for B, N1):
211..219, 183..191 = 0.265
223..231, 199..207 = 0.190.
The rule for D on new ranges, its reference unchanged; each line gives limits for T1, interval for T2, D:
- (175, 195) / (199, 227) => 0.7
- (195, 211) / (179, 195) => 1.0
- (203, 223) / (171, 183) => 0.3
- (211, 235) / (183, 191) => 0.5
